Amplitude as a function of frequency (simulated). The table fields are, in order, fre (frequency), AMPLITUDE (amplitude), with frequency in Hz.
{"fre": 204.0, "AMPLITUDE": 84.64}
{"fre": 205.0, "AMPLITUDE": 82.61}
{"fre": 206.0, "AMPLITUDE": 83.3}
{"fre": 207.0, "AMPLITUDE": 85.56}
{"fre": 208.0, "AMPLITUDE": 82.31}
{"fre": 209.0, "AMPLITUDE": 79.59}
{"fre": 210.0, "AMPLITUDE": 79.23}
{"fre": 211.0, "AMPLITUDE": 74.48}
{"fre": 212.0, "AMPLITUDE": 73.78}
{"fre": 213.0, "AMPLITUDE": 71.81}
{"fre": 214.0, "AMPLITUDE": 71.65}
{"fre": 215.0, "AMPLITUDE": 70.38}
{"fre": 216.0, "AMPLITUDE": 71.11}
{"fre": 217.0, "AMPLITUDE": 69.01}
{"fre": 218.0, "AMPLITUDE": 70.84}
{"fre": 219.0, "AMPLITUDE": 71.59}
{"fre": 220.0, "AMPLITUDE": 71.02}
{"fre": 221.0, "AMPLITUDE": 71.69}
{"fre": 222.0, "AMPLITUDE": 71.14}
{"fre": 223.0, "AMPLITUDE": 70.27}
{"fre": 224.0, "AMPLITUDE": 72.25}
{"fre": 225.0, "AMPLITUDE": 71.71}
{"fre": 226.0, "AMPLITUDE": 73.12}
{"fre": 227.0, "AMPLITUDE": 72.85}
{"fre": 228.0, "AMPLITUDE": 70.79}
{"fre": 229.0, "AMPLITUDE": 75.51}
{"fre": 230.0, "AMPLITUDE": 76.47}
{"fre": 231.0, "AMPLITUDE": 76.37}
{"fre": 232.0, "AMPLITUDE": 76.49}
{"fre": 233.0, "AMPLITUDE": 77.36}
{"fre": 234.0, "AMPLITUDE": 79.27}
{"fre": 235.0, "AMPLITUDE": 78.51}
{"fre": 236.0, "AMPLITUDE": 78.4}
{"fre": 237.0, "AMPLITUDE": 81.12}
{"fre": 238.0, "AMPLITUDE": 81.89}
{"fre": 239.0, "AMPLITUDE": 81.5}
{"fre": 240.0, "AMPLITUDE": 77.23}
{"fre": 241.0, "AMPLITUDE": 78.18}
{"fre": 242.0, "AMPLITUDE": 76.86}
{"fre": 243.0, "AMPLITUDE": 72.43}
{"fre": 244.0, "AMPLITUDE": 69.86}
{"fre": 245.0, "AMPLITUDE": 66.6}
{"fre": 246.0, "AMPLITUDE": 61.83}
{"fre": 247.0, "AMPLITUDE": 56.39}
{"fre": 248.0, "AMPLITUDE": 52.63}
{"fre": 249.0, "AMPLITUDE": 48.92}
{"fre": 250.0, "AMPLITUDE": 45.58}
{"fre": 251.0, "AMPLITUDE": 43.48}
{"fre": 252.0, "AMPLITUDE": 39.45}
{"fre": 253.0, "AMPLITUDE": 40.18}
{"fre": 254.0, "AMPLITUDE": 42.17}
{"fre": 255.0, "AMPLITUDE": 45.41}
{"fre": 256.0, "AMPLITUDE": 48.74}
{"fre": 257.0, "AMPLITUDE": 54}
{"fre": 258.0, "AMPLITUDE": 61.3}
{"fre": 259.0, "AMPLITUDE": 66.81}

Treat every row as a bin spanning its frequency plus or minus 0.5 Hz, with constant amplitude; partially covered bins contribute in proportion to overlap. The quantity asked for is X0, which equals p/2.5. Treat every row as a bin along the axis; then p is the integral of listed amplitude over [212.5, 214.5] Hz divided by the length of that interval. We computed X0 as 28.7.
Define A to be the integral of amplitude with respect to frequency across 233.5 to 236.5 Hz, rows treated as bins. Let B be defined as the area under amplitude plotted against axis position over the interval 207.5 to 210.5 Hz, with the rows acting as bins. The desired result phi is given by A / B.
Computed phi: 0.98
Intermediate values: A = 236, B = 241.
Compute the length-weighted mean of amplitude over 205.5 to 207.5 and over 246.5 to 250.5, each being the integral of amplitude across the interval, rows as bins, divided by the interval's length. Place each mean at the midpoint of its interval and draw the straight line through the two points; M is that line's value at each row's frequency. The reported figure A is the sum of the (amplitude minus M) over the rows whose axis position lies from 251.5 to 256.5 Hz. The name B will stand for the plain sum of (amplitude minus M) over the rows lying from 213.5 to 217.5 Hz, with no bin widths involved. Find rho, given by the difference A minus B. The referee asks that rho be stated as 10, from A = -16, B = -27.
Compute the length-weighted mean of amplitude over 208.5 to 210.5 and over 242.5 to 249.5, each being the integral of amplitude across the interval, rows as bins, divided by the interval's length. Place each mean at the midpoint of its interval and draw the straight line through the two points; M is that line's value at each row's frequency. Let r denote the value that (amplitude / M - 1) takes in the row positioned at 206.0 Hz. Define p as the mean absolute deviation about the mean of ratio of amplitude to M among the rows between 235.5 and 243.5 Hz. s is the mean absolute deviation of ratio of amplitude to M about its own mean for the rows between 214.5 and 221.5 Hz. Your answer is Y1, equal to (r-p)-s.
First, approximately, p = 0.027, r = 0.03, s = 0.018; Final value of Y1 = -0.02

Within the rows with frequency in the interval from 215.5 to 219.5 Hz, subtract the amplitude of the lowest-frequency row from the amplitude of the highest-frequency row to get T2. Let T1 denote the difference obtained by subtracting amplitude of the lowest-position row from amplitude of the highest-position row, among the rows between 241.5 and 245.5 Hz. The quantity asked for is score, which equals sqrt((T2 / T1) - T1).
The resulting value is 3.2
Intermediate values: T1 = -10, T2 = 0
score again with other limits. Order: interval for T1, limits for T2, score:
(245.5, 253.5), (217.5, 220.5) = 4.7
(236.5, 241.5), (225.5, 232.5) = 1.3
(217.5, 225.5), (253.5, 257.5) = 3.6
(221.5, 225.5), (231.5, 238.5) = 3.0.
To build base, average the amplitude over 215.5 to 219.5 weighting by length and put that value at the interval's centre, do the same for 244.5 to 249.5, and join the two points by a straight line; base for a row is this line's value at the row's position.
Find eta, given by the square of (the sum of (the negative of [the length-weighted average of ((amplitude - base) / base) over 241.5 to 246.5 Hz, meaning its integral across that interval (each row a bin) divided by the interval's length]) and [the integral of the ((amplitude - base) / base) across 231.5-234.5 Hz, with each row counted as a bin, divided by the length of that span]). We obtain 0.00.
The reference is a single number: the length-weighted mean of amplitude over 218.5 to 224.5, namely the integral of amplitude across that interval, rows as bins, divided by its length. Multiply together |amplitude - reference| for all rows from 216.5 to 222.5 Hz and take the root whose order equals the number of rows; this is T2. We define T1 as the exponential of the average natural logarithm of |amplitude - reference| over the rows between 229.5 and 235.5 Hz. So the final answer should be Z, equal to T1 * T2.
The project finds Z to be 3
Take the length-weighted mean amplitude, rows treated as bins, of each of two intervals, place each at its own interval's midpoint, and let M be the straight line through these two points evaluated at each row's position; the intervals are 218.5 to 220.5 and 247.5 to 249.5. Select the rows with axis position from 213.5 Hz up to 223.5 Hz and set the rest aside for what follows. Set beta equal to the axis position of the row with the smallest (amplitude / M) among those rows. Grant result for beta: 217.0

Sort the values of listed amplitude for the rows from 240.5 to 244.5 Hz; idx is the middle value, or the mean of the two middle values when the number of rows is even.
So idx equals 75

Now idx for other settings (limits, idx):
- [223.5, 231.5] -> 73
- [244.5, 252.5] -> 51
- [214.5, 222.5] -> 71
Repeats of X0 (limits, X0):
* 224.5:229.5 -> 29.1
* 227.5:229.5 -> 29.3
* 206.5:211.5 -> 32.1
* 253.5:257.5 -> 19.0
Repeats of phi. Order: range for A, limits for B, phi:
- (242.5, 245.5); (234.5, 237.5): 0.88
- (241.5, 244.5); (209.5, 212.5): 0.96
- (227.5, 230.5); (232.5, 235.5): 0.95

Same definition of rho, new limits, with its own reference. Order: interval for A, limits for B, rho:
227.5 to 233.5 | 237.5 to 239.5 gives 16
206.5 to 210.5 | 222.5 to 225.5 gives -8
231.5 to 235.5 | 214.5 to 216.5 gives 73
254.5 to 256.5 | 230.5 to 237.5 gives -107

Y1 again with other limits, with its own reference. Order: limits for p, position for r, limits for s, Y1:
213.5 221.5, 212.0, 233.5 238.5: -0.10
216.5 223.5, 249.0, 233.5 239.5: -0.23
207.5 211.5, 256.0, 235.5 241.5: -0.18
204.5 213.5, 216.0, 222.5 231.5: -0.15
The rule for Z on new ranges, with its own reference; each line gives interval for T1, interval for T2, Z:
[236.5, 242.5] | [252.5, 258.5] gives 167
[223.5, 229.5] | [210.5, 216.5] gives 1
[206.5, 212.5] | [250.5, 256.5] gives 183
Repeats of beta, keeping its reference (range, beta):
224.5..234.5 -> 225.0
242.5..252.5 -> 252.0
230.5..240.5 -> 231.0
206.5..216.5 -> 215.0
